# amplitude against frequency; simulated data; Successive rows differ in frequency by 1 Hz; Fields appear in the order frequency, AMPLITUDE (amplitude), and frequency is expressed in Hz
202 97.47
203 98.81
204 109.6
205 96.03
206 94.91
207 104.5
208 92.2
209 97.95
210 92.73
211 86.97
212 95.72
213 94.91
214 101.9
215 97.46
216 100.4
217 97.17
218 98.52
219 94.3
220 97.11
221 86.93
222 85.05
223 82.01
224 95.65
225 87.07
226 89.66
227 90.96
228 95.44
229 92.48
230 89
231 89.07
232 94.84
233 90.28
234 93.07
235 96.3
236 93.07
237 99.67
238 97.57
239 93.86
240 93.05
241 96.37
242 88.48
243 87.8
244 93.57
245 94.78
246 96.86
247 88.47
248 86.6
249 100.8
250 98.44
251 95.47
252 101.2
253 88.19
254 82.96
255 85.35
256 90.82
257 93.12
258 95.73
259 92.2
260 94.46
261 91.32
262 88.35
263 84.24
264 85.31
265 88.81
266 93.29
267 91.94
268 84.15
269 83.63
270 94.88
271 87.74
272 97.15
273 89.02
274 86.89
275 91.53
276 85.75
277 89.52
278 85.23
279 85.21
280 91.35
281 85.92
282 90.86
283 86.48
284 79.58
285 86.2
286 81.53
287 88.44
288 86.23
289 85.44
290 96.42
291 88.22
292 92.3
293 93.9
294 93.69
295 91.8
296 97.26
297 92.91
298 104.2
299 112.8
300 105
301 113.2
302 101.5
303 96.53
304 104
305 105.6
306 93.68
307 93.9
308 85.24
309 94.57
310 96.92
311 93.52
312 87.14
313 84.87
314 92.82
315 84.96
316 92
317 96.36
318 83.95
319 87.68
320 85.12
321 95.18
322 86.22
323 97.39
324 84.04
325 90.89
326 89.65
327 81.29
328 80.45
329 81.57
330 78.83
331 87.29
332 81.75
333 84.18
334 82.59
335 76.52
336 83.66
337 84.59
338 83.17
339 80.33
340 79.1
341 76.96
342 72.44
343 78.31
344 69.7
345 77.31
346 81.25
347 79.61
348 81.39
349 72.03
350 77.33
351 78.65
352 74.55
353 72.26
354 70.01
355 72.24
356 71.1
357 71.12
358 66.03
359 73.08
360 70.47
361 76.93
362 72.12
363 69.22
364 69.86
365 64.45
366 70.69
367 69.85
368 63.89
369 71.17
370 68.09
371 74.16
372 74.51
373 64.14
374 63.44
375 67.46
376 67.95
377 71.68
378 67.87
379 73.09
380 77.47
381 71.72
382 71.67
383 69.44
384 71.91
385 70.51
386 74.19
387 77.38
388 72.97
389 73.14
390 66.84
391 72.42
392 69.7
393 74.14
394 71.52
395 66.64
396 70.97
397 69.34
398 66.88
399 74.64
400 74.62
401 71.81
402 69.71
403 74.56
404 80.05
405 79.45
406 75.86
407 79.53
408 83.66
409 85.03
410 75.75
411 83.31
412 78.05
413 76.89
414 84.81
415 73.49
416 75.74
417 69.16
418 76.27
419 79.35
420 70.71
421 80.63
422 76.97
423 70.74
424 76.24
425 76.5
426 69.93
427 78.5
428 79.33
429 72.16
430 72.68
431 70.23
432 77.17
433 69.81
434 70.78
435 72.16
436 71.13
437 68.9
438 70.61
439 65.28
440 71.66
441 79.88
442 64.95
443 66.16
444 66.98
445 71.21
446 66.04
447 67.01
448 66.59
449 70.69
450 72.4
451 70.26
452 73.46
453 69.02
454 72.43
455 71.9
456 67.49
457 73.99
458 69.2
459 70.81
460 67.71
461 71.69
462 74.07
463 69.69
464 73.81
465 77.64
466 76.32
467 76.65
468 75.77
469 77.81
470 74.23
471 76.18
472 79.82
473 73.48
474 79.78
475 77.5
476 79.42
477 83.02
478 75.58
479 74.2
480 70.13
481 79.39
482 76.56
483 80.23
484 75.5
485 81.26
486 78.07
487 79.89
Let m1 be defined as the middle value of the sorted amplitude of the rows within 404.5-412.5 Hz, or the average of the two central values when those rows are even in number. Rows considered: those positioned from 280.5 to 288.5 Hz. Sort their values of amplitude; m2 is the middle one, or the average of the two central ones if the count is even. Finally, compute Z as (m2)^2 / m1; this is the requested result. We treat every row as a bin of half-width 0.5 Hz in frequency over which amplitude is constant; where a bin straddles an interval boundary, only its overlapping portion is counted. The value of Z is 94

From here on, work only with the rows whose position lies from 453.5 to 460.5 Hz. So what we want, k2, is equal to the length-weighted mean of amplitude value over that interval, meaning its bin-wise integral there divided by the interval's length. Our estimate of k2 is 71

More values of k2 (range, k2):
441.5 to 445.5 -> 67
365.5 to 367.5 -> 70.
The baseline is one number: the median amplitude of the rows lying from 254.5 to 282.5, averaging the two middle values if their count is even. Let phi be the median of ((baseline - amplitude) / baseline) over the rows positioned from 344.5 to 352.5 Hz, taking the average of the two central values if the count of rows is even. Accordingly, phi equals 0.13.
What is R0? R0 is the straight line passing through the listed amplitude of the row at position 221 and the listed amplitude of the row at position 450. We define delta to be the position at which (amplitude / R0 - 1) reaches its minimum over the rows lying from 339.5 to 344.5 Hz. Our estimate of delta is 344 Hz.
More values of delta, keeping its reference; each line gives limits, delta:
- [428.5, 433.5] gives 433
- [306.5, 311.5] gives 308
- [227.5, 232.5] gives 230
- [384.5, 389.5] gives 385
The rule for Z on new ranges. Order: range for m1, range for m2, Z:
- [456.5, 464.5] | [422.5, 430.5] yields 78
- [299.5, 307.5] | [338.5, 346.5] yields 59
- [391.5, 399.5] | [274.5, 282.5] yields 109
